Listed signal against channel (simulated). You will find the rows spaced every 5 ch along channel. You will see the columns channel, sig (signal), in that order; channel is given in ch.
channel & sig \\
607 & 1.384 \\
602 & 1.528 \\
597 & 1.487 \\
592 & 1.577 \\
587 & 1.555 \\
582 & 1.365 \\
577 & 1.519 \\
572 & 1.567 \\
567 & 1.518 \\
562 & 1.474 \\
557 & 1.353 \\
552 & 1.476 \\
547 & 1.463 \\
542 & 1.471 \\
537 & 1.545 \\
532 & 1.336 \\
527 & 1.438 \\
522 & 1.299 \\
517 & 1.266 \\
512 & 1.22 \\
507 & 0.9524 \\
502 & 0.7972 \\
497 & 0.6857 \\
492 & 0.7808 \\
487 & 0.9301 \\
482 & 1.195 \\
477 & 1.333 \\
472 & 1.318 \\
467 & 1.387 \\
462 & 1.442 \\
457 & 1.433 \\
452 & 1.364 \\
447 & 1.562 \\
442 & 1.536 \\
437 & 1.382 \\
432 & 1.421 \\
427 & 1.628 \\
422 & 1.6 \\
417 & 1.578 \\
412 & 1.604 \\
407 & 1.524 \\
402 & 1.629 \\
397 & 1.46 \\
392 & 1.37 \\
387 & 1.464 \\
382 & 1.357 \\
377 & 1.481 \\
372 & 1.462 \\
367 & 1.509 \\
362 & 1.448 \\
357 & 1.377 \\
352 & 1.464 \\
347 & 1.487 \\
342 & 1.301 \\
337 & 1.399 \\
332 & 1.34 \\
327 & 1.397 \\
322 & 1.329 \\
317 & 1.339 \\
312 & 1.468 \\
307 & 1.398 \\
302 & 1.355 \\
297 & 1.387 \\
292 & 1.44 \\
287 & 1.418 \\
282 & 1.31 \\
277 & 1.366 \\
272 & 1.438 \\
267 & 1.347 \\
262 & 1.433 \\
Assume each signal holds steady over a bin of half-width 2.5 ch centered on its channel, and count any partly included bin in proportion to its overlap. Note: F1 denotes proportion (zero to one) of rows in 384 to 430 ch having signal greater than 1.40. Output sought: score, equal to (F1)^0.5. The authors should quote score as 0.94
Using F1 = 0.89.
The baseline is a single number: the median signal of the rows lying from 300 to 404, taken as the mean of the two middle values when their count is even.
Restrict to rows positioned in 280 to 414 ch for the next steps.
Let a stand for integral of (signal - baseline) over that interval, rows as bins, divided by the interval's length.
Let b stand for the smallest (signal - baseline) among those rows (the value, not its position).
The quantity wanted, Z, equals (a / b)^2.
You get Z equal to 0.08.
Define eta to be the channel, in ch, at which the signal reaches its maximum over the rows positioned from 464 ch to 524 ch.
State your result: 467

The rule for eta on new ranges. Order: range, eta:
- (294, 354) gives 347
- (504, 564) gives 537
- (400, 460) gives 402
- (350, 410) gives 402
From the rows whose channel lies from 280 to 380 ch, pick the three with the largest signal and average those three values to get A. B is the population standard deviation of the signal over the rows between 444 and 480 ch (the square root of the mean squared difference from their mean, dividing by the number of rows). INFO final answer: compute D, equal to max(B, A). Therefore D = 1.49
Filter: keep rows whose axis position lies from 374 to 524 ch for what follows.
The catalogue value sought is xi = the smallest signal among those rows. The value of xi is 0.6857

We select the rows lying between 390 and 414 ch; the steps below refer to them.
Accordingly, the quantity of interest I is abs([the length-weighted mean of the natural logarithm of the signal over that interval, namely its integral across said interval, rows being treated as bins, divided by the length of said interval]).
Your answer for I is 0.416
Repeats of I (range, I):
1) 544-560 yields 0.359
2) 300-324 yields 0.321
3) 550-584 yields 0.383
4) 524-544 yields 0.365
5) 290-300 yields 0.343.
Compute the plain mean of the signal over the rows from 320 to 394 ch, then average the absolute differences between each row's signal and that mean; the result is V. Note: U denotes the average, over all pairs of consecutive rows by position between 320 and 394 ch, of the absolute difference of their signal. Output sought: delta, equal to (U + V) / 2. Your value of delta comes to 0.068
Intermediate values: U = 0.079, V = 0.057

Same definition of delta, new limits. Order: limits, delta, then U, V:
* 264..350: 0.058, 0.072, 0.045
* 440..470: 0.067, 0.071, 0.063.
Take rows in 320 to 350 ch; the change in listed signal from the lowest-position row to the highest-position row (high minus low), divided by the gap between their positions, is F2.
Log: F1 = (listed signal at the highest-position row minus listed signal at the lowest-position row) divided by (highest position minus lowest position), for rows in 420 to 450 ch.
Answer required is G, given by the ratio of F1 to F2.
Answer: -0.2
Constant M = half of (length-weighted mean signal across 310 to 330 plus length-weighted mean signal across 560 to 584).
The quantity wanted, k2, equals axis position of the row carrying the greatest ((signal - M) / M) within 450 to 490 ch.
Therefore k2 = 462 ch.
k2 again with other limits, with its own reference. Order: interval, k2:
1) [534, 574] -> 572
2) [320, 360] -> 347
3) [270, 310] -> 292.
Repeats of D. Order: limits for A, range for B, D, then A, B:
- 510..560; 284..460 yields 1.50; 1.50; 0.09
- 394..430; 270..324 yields 1.62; 1.62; 0.05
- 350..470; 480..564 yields 1.62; 1.62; 0.27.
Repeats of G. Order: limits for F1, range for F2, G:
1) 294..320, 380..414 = -0.3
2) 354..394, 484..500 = 0.0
